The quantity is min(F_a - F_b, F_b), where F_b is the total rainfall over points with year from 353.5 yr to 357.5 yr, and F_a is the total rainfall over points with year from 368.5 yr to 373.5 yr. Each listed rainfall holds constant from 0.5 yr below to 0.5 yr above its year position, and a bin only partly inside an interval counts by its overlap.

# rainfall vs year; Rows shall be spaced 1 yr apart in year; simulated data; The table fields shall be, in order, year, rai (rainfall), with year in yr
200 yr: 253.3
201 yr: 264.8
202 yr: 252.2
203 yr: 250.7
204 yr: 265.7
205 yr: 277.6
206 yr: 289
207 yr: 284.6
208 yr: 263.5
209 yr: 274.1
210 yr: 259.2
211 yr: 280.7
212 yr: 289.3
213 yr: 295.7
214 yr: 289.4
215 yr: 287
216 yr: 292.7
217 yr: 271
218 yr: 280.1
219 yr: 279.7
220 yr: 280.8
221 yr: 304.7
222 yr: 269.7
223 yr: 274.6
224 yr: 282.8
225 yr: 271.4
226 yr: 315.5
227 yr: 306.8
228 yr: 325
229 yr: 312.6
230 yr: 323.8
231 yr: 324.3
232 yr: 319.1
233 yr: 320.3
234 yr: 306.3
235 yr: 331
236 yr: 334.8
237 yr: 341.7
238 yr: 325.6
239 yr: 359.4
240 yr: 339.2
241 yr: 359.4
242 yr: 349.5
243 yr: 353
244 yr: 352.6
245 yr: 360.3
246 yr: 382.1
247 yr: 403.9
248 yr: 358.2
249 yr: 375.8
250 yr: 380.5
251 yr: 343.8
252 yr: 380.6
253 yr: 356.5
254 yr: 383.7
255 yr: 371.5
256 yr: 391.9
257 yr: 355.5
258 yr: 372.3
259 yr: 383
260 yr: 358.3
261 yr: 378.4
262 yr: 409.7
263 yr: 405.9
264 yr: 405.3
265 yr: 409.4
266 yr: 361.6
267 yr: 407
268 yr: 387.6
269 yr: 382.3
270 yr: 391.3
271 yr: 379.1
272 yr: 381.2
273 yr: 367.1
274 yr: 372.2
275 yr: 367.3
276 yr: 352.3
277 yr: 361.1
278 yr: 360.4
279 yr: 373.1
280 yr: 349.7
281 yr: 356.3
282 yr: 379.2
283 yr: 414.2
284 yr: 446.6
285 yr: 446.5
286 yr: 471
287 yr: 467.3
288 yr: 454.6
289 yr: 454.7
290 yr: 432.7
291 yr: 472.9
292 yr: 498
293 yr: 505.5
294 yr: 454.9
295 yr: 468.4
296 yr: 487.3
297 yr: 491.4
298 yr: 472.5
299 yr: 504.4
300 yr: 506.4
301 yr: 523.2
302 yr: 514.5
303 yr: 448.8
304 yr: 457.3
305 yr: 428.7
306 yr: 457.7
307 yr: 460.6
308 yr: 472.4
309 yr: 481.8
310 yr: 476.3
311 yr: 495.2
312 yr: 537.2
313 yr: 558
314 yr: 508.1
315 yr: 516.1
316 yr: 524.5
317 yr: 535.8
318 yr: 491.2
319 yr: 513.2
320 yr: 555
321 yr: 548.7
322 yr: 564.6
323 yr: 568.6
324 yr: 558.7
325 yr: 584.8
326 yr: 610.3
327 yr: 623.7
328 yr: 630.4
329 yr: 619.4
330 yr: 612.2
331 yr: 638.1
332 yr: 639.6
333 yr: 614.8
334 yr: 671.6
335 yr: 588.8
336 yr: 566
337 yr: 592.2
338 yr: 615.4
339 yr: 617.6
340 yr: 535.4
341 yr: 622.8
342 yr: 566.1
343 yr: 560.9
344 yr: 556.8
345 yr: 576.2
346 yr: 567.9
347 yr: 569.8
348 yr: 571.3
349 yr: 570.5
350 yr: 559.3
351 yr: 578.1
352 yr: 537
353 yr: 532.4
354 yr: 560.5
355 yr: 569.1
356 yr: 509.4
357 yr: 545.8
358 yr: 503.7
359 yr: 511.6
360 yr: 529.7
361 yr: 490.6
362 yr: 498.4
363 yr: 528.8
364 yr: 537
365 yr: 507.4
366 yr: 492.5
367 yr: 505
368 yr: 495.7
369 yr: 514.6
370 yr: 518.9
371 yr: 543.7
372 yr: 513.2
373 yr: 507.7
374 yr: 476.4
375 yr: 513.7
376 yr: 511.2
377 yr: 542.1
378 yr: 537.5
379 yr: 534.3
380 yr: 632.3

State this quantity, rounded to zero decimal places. 413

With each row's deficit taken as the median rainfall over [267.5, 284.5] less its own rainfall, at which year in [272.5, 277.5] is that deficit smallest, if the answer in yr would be 274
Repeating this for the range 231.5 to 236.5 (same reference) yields 236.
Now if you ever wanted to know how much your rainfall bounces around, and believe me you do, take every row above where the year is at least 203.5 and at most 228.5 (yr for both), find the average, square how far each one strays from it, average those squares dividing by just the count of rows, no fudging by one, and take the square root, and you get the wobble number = 16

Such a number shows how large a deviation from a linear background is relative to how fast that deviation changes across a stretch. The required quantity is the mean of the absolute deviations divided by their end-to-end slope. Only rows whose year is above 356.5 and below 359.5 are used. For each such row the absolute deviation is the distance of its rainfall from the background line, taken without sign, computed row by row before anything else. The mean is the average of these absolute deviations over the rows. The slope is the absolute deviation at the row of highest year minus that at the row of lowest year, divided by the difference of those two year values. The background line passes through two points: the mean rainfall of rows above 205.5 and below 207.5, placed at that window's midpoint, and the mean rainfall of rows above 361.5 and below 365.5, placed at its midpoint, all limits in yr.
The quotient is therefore -1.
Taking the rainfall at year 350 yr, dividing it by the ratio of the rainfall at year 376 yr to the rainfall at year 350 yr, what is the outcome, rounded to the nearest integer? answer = 612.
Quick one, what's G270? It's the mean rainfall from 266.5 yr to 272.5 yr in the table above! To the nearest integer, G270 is 388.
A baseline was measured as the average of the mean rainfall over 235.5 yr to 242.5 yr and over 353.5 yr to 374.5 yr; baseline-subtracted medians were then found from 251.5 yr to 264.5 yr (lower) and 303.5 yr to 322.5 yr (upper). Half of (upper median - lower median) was 64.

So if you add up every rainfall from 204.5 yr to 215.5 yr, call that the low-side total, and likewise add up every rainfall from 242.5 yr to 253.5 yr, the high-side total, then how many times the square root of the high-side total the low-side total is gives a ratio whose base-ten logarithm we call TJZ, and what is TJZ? 1.69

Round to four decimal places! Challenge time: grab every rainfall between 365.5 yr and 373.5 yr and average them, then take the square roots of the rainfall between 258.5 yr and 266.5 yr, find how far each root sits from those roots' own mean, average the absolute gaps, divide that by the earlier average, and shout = 0.0009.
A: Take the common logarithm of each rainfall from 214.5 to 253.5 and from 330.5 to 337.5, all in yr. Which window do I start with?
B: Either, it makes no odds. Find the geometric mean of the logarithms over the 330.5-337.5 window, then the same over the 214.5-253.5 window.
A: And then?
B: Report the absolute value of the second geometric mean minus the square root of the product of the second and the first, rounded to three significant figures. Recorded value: 0.135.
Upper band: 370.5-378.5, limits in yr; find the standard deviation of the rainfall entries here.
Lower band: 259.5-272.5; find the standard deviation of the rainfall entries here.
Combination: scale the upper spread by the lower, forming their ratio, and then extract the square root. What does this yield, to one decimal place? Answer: 1.1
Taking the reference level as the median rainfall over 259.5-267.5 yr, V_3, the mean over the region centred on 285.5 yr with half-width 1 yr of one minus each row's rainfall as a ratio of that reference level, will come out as -0.13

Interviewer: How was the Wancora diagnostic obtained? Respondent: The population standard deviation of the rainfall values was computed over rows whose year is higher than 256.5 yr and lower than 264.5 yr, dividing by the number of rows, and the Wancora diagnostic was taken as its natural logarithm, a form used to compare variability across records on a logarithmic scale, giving 3.00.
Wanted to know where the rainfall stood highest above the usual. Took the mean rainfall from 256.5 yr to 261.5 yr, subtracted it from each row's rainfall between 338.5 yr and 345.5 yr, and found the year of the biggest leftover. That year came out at 341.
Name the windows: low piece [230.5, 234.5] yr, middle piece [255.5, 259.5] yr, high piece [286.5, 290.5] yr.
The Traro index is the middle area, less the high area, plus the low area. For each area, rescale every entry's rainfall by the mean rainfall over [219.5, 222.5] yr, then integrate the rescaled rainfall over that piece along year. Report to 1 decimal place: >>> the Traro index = 3.4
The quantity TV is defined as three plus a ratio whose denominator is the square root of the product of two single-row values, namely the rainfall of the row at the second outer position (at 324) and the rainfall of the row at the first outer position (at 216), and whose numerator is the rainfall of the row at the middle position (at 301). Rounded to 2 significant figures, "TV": 4.3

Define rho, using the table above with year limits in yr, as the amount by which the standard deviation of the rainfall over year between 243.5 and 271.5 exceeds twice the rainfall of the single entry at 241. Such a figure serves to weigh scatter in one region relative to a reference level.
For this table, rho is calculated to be -700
